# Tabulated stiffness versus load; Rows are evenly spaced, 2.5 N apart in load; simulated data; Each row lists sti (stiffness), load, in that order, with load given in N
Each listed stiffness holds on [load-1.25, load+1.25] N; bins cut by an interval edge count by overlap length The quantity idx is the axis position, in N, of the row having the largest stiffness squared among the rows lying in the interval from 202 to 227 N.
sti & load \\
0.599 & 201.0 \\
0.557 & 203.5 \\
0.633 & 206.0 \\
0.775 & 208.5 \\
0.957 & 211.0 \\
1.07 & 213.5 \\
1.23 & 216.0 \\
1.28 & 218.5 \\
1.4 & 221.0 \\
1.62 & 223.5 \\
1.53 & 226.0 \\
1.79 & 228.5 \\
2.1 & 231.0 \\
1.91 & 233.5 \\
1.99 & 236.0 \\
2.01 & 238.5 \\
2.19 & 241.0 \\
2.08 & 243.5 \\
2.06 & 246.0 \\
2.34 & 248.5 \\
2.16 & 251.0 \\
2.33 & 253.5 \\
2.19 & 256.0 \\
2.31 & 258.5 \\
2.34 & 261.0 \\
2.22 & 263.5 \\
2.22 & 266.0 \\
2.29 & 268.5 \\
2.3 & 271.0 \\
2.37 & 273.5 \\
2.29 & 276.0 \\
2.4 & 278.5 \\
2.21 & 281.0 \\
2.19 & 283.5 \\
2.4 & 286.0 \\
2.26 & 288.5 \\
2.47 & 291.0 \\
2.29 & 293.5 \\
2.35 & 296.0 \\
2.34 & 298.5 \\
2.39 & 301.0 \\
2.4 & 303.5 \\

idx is 223.5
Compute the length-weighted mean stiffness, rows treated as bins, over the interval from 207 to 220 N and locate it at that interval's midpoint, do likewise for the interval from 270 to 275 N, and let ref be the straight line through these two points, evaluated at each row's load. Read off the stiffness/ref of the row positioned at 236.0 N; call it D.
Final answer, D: 1.3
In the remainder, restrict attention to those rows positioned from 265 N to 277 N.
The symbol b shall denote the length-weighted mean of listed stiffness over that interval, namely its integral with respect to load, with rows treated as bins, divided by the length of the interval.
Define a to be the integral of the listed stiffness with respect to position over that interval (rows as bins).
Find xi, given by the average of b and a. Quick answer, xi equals 14.9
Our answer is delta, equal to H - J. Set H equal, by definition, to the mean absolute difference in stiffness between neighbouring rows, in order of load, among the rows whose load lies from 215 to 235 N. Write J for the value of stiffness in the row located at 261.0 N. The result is -2.16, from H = 0.177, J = 2.34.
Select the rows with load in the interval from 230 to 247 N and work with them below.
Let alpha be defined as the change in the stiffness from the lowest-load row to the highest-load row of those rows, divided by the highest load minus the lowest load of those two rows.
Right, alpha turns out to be -0.003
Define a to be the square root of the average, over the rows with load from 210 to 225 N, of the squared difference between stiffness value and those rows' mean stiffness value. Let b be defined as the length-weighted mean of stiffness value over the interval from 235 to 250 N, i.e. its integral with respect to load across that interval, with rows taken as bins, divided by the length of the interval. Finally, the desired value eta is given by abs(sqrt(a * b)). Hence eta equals 0.67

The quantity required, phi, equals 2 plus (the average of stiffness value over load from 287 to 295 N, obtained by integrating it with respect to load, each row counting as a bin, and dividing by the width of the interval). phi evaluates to 4.34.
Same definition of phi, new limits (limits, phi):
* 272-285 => 4.29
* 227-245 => 4.00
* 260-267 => 4.26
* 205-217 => 2.93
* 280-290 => 4.27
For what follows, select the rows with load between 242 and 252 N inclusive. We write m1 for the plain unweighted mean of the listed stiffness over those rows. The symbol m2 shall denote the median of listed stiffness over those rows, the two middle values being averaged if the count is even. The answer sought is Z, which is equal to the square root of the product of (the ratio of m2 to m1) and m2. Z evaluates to 1.44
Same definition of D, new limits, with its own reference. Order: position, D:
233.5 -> 1.3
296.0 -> 0.8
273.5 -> 1.0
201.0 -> 0.8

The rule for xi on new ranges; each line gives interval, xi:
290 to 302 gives 15.4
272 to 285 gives 16.1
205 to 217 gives 6.1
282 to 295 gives 16.2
